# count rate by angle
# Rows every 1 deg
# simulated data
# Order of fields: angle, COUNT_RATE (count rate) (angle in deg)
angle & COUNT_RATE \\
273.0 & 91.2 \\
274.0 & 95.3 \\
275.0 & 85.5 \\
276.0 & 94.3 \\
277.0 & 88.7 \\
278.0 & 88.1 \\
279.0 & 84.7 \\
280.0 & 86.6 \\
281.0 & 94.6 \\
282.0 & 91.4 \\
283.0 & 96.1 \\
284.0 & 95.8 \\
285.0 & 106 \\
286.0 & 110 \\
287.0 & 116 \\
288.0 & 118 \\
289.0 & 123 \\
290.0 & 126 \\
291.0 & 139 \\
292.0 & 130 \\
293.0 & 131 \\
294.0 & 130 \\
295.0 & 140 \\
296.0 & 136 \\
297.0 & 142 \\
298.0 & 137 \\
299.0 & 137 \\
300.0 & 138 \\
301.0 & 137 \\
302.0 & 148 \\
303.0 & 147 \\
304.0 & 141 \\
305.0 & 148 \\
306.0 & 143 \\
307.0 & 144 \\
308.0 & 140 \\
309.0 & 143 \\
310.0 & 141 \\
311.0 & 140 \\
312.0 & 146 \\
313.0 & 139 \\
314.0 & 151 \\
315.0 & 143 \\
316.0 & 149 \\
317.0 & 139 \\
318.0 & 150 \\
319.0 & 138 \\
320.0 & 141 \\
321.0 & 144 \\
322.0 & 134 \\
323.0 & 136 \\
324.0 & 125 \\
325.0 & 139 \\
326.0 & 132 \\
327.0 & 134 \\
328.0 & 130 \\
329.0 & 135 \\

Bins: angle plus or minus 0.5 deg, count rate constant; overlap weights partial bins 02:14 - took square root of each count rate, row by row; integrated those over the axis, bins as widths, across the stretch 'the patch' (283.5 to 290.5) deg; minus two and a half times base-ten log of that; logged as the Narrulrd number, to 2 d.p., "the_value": -4.68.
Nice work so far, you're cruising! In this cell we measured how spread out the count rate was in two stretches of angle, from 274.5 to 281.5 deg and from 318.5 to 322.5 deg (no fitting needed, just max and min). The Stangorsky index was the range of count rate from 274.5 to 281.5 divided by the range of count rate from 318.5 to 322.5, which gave 1.0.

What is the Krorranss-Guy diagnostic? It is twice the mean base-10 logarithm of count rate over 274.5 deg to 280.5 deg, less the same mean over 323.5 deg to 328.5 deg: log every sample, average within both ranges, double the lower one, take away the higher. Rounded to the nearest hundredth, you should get 1.77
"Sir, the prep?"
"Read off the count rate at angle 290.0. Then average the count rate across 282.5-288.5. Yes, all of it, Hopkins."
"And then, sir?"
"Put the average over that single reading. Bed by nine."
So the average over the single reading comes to 0.85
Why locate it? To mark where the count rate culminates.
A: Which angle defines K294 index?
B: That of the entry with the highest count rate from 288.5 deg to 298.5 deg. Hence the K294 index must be 297.0 deg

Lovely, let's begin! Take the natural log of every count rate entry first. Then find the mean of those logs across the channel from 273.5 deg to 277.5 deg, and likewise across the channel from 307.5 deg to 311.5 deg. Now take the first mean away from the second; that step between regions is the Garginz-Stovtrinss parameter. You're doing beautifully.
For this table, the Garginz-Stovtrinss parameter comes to 0.44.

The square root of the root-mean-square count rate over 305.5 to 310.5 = 11.93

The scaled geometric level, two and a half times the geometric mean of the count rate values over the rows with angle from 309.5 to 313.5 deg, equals 354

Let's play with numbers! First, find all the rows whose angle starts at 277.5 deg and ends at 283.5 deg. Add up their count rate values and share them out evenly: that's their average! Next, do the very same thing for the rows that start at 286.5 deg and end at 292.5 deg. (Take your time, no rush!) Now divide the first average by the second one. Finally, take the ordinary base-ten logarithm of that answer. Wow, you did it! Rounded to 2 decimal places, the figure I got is -0.14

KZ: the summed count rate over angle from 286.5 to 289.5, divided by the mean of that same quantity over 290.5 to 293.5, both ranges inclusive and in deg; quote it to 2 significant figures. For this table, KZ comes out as 2.7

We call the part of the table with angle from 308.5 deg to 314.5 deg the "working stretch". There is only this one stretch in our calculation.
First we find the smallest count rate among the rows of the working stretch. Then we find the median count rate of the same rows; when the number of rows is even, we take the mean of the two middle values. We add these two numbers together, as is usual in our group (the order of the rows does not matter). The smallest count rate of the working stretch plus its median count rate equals 281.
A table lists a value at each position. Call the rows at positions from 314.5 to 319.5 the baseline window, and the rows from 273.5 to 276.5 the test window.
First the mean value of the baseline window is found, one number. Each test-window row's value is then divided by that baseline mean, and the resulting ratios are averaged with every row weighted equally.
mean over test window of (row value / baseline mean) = 0.64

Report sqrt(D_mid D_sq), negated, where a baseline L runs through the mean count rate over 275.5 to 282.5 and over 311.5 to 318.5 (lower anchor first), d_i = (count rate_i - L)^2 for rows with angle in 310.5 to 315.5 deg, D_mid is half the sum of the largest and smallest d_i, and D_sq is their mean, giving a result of -23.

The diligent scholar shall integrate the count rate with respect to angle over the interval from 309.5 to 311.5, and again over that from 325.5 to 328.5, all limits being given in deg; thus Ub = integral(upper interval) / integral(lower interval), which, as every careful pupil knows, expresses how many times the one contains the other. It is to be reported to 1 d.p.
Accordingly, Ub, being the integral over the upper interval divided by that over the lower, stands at 1.4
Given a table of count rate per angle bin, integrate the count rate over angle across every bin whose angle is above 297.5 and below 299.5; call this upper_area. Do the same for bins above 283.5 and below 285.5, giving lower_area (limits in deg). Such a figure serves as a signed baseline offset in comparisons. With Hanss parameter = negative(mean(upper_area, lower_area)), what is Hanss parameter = -238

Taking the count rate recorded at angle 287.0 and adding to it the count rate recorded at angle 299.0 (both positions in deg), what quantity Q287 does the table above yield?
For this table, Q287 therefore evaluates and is 253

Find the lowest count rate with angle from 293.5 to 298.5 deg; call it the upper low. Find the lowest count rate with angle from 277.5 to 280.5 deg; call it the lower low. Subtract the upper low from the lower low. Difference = -45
